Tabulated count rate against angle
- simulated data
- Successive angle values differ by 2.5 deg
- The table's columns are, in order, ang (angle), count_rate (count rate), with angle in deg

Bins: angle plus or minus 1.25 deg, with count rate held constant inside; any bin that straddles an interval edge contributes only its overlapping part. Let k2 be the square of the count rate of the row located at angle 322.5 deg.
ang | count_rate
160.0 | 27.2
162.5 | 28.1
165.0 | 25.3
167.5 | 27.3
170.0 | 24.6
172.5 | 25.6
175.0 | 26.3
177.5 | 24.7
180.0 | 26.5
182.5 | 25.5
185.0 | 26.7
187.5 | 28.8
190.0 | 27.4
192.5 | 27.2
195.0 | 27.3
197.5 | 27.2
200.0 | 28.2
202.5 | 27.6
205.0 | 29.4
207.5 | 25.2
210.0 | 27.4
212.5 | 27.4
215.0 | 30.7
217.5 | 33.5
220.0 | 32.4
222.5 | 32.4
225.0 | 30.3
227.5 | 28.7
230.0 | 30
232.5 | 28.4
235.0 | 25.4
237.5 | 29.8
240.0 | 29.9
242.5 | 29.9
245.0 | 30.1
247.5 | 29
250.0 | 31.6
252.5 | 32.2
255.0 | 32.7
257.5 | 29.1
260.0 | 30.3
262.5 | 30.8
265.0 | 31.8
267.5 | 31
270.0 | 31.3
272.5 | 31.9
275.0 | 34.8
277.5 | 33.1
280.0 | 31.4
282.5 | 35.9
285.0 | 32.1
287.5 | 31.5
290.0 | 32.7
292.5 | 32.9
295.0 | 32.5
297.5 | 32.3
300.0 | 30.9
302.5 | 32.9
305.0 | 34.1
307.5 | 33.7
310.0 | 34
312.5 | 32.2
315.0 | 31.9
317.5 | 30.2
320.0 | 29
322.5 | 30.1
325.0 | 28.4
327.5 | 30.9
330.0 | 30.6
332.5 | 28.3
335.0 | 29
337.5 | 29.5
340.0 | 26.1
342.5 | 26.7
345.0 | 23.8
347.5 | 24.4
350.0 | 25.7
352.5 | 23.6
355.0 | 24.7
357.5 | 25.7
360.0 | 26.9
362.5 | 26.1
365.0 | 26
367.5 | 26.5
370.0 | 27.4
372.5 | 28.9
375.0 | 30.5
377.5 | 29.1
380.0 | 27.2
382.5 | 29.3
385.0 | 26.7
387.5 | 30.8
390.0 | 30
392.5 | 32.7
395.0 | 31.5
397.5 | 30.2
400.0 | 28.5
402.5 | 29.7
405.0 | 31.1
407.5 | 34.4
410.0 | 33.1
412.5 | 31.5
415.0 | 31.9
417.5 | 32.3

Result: 906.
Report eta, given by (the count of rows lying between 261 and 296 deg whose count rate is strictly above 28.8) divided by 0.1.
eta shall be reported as 140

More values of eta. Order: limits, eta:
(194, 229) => 60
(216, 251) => 110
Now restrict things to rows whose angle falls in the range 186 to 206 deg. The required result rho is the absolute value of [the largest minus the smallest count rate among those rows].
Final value 2.2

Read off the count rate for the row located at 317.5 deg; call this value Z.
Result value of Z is 30.2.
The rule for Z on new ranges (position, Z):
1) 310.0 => 34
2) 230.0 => 30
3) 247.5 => 29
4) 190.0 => 27.4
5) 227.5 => 28.7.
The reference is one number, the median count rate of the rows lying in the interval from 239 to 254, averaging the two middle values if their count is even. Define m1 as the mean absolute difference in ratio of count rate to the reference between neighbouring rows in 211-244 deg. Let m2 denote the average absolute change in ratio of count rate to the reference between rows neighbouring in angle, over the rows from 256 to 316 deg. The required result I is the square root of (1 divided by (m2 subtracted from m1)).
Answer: 7.6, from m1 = 0.059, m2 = 0.0420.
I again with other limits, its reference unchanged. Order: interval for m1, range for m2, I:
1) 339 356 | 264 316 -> 15.9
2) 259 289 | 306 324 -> 7.0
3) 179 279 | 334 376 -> 14.2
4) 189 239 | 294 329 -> 8.3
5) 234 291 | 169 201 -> 7.6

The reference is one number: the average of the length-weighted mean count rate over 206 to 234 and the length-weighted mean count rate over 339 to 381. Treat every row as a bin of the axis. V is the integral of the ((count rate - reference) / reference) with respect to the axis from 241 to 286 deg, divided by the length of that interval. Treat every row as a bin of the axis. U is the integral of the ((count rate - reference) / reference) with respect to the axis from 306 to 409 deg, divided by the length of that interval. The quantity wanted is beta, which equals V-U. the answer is 0.10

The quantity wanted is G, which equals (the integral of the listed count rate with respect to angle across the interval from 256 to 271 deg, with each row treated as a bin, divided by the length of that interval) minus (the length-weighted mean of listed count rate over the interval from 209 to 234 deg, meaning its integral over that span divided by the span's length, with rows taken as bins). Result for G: 0.6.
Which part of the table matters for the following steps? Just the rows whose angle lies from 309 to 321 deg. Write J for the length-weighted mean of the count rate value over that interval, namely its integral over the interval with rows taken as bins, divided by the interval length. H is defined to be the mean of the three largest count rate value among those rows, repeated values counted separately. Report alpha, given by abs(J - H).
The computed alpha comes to 1.24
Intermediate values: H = 32.7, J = 31.5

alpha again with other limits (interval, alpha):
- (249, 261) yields 0.98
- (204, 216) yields 1.23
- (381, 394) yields 1.29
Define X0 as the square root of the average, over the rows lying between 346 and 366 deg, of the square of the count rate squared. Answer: 647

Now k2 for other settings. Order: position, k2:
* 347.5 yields 595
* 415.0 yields 1018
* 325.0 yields 807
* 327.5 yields 955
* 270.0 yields 980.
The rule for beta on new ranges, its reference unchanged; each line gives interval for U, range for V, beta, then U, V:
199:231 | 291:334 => 0.07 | 0.052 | 0.12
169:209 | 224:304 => 0.16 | -0.045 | 0.11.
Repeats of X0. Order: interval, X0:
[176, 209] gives 737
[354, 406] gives 829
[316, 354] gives 787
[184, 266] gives 875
